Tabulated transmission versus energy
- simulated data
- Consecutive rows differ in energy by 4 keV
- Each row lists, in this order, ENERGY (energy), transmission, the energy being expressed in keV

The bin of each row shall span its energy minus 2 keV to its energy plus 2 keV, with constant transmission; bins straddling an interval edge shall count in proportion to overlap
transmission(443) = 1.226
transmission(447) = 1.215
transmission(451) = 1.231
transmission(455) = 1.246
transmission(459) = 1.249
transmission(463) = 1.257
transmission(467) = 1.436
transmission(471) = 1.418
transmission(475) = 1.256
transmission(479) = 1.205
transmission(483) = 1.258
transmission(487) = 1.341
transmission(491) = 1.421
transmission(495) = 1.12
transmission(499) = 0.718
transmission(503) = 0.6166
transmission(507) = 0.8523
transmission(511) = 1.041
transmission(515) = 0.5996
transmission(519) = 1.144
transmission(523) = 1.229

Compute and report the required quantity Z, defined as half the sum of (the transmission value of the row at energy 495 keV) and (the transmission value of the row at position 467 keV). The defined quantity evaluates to 1.28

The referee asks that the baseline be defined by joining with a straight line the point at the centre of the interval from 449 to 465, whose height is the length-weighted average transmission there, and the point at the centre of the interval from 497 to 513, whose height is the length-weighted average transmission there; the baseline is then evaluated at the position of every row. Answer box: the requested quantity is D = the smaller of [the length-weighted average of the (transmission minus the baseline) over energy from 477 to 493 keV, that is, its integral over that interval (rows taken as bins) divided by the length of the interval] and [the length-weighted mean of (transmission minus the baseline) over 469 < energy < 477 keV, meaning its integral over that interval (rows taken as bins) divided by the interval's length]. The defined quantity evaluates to 0.24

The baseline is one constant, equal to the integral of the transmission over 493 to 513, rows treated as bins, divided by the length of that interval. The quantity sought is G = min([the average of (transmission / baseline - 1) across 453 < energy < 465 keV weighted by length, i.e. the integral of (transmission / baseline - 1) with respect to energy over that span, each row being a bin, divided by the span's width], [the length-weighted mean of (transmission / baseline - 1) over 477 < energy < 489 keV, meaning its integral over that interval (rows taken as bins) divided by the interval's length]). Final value 0.44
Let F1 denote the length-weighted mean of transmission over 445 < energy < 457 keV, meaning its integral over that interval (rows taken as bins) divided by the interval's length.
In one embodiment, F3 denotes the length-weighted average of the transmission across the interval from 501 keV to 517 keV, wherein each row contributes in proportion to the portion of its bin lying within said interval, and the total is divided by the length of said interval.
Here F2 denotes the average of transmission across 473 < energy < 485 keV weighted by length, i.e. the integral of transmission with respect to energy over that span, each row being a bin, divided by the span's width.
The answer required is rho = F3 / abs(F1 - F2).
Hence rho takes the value 86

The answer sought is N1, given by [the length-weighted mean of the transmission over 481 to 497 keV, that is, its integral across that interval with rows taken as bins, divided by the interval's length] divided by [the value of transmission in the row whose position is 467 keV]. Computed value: 0.89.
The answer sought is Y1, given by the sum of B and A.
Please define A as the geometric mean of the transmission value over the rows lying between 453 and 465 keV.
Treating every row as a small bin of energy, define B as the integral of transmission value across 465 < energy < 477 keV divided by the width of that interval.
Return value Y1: 2.6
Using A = 1.25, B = 1.37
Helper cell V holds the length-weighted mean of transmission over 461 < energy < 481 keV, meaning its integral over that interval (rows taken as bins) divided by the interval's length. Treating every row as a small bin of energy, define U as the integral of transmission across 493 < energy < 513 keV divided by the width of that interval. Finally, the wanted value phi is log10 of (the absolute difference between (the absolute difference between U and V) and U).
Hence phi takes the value -0.37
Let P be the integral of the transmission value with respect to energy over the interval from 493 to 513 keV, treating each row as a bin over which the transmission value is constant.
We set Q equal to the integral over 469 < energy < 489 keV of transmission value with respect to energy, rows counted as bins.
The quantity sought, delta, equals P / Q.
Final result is 0.7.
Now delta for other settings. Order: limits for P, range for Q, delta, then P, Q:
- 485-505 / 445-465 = 0.8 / 21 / 24.8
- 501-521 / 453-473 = 0.6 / 17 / 26.4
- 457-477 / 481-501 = 1.1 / 26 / 23.4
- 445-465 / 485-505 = 1.2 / 25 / 20.9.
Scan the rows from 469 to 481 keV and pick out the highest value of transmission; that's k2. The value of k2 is 1.418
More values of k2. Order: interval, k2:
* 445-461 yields 1.249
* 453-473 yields 1.436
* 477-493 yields 1.421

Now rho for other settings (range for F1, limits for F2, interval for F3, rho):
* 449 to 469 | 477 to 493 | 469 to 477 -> 60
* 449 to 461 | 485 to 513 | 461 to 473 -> 6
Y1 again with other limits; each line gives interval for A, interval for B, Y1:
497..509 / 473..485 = 2.0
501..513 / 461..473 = 2.2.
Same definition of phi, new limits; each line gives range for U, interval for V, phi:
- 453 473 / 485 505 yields 0.02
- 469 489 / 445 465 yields 0.09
